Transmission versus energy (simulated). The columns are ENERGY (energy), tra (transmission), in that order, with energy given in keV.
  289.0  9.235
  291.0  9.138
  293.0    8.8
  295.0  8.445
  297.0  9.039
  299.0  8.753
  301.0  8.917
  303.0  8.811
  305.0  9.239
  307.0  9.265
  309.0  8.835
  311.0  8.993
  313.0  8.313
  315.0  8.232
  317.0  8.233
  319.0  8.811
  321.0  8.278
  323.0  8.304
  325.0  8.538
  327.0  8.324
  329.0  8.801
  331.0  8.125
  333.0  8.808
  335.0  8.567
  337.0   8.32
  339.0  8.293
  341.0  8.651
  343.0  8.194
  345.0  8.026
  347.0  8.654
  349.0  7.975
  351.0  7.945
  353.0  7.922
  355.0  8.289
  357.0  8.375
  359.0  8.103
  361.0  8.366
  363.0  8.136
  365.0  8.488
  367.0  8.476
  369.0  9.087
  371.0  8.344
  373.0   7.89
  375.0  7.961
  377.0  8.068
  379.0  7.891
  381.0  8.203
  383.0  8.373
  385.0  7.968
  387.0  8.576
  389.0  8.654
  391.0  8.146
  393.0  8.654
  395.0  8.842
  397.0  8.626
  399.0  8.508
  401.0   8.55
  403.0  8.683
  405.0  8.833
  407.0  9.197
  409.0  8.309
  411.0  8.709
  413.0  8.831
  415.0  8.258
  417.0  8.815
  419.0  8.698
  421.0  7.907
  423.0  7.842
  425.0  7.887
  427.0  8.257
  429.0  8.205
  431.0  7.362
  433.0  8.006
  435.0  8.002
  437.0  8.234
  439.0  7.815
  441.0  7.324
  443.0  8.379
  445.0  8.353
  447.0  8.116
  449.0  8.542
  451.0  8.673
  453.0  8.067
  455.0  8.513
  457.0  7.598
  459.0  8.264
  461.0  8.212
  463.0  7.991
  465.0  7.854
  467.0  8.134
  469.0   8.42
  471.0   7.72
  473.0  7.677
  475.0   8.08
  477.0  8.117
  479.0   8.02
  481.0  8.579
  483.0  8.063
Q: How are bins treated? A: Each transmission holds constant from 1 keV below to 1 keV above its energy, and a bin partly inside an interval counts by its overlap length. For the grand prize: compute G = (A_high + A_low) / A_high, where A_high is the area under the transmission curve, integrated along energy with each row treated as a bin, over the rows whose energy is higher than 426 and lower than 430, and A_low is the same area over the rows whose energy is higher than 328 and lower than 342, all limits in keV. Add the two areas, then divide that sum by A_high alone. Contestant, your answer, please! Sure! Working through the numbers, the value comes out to 4.6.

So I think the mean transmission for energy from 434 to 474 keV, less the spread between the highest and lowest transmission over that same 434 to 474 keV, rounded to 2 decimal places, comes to 6.75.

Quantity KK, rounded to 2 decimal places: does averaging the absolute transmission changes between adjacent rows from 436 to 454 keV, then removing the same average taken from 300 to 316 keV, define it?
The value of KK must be 0.15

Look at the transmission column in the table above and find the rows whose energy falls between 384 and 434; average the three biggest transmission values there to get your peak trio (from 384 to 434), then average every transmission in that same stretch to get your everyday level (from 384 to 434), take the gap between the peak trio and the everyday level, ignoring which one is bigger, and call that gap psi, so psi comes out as 0.54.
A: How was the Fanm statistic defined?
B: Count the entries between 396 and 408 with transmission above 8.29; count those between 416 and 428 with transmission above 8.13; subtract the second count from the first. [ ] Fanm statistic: 3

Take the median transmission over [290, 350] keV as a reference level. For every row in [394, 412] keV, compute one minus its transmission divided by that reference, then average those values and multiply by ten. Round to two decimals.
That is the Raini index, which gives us -0.10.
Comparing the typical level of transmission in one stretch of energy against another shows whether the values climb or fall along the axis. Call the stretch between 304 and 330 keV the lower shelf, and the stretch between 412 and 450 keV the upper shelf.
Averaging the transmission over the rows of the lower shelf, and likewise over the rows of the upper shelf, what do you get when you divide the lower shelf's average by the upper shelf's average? 1.06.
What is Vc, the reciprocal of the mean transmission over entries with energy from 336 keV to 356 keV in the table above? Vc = 0.122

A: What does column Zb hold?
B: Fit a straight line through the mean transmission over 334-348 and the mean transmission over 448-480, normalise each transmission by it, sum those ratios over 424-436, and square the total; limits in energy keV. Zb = 34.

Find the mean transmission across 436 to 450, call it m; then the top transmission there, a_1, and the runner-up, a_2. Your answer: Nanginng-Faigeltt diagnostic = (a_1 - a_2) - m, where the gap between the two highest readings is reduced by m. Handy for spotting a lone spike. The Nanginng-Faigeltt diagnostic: -7.95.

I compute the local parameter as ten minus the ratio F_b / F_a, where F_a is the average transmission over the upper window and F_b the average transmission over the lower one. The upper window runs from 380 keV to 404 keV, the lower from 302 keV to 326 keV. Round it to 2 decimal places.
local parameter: 8.98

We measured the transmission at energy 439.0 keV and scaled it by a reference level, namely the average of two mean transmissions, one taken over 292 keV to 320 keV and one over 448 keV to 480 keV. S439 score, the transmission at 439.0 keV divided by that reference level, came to 0.93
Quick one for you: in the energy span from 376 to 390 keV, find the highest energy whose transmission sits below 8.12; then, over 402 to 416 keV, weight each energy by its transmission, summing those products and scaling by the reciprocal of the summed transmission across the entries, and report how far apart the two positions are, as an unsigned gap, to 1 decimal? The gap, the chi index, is 23.9 keV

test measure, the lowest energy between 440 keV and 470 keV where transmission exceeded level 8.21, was 443.0 keV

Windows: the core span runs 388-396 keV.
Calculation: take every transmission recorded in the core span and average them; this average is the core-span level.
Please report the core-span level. 8.57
